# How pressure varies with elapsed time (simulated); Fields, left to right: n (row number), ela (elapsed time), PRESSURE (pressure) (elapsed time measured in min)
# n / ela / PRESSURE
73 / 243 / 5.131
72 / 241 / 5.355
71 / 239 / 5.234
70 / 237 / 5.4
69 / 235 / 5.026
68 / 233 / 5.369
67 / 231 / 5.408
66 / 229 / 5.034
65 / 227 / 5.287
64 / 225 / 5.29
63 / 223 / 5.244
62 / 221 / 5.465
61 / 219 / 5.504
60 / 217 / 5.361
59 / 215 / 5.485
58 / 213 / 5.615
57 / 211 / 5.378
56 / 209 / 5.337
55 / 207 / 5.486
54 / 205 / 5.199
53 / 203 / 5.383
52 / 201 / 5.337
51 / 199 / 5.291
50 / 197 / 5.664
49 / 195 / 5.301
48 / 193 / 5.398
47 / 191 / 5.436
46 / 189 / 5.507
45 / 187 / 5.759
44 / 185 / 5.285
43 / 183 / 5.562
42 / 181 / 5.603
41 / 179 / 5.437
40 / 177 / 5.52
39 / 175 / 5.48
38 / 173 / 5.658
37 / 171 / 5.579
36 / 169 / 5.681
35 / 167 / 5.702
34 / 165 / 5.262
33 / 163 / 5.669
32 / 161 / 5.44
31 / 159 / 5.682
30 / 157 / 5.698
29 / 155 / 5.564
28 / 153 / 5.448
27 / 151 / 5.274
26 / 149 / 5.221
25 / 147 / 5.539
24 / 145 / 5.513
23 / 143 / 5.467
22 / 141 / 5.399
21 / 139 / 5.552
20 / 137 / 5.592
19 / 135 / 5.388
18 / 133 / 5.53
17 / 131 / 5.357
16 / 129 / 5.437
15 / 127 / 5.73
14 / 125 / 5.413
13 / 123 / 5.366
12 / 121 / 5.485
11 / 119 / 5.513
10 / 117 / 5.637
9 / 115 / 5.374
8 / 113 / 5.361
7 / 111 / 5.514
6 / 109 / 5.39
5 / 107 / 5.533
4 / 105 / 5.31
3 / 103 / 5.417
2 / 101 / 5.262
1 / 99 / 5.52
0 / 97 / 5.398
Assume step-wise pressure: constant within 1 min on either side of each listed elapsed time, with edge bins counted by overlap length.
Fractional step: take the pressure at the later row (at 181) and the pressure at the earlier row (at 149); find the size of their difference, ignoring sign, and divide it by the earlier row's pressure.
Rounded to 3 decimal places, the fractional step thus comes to 0.073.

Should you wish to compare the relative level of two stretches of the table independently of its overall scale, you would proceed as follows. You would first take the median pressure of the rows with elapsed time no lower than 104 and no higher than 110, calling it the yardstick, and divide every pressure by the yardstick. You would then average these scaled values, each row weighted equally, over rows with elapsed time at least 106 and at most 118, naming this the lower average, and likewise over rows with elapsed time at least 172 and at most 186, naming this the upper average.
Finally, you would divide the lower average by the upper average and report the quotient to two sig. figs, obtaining 0.99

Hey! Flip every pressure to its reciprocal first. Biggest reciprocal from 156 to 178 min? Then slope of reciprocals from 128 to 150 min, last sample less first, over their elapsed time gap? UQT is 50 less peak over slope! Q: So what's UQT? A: -450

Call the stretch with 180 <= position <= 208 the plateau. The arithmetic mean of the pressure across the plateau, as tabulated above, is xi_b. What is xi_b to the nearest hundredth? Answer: 5.44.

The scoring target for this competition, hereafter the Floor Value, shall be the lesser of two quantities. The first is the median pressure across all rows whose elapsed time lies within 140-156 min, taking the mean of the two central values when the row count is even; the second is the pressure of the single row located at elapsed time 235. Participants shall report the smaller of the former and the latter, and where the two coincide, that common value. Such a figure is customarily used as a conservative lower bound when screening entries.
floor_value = 5.03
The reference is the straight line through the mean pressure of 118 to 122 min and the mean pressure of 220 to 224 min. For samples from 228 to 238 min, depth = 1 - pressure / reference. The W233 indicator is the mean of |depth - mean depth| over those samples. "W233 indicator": 0.0328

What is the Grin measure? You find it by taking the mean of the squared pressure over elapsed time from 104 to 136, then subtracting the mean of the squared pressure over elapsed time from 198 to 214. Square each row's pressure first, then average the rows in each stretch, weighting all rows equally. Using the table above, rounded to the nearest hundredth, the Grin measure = 0.87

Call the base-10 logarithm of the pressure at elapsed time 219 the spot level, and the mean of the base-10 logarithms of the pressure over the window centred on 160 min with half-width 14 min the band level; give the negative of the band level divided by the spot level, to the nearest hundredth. -1.00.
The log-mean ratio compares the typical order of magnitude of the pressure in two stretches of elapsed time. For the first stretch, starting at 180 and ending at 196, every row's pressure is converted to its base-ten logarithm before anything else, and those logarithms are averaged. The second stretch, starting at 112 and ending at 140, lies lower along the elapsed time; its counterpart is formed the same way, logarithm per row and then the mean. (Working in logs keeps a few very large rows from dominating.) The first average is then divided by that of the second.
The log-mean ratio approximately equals 1.00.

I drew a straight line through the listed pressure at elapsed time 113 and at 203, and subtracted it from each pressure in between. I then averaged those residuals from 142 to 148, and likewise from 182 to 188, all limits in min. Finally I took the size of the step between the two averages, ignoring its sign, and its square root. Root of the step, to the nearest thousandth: 0.139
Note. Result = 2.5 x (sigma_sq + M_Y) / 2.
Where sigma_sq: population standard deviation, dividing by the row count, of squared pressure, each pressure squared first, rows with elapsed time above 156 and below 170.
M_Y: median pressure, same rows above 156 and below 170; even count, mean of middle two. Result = 9.29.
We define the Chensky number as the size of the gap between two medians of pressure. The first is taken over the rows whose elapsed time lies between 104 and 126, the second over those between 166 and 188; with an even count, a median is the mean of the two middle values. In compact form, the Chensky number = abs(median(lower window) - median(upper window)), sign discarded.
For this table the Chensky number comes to 0.17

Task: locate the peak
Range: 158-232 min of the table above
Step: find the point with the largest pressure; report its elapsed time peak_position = 187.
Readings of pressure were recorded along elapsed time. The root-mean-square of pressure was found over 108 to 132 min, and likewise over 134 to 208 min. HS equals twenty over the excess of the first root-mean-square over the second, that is -912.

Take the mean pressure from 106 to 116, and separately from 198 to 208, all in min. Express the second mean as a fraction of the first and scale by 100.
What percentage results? 98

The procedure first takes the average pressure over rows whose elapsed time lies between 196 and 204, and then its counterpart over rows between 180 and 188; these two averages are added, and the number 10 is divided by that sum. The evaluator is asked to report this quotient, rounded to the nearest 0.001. 0.911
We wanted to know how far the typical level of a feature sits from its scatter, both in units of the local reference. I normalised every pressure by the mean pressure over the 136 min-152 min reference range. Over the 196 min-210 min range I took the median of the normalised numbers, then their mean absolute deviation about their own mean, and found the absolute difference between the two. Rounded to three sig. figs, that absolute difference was 0.960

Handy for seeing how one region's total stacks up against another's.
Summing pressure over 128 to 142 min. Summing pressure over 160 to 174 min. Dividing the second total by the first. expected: 1.019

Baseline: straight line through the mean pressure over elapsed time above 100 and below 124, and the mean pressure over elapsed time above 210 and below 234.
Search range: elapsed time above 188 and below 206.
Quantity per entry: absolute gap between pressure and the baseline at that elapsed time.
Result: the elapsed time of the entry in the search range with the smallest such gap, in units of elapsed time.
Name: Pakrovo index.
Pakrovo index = 203 min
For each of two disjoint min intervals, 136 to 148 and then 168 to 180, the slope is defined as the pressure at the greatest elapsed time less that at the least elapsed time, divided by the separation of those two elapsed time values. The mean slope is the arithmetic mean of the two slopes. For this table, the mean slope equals -0.015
